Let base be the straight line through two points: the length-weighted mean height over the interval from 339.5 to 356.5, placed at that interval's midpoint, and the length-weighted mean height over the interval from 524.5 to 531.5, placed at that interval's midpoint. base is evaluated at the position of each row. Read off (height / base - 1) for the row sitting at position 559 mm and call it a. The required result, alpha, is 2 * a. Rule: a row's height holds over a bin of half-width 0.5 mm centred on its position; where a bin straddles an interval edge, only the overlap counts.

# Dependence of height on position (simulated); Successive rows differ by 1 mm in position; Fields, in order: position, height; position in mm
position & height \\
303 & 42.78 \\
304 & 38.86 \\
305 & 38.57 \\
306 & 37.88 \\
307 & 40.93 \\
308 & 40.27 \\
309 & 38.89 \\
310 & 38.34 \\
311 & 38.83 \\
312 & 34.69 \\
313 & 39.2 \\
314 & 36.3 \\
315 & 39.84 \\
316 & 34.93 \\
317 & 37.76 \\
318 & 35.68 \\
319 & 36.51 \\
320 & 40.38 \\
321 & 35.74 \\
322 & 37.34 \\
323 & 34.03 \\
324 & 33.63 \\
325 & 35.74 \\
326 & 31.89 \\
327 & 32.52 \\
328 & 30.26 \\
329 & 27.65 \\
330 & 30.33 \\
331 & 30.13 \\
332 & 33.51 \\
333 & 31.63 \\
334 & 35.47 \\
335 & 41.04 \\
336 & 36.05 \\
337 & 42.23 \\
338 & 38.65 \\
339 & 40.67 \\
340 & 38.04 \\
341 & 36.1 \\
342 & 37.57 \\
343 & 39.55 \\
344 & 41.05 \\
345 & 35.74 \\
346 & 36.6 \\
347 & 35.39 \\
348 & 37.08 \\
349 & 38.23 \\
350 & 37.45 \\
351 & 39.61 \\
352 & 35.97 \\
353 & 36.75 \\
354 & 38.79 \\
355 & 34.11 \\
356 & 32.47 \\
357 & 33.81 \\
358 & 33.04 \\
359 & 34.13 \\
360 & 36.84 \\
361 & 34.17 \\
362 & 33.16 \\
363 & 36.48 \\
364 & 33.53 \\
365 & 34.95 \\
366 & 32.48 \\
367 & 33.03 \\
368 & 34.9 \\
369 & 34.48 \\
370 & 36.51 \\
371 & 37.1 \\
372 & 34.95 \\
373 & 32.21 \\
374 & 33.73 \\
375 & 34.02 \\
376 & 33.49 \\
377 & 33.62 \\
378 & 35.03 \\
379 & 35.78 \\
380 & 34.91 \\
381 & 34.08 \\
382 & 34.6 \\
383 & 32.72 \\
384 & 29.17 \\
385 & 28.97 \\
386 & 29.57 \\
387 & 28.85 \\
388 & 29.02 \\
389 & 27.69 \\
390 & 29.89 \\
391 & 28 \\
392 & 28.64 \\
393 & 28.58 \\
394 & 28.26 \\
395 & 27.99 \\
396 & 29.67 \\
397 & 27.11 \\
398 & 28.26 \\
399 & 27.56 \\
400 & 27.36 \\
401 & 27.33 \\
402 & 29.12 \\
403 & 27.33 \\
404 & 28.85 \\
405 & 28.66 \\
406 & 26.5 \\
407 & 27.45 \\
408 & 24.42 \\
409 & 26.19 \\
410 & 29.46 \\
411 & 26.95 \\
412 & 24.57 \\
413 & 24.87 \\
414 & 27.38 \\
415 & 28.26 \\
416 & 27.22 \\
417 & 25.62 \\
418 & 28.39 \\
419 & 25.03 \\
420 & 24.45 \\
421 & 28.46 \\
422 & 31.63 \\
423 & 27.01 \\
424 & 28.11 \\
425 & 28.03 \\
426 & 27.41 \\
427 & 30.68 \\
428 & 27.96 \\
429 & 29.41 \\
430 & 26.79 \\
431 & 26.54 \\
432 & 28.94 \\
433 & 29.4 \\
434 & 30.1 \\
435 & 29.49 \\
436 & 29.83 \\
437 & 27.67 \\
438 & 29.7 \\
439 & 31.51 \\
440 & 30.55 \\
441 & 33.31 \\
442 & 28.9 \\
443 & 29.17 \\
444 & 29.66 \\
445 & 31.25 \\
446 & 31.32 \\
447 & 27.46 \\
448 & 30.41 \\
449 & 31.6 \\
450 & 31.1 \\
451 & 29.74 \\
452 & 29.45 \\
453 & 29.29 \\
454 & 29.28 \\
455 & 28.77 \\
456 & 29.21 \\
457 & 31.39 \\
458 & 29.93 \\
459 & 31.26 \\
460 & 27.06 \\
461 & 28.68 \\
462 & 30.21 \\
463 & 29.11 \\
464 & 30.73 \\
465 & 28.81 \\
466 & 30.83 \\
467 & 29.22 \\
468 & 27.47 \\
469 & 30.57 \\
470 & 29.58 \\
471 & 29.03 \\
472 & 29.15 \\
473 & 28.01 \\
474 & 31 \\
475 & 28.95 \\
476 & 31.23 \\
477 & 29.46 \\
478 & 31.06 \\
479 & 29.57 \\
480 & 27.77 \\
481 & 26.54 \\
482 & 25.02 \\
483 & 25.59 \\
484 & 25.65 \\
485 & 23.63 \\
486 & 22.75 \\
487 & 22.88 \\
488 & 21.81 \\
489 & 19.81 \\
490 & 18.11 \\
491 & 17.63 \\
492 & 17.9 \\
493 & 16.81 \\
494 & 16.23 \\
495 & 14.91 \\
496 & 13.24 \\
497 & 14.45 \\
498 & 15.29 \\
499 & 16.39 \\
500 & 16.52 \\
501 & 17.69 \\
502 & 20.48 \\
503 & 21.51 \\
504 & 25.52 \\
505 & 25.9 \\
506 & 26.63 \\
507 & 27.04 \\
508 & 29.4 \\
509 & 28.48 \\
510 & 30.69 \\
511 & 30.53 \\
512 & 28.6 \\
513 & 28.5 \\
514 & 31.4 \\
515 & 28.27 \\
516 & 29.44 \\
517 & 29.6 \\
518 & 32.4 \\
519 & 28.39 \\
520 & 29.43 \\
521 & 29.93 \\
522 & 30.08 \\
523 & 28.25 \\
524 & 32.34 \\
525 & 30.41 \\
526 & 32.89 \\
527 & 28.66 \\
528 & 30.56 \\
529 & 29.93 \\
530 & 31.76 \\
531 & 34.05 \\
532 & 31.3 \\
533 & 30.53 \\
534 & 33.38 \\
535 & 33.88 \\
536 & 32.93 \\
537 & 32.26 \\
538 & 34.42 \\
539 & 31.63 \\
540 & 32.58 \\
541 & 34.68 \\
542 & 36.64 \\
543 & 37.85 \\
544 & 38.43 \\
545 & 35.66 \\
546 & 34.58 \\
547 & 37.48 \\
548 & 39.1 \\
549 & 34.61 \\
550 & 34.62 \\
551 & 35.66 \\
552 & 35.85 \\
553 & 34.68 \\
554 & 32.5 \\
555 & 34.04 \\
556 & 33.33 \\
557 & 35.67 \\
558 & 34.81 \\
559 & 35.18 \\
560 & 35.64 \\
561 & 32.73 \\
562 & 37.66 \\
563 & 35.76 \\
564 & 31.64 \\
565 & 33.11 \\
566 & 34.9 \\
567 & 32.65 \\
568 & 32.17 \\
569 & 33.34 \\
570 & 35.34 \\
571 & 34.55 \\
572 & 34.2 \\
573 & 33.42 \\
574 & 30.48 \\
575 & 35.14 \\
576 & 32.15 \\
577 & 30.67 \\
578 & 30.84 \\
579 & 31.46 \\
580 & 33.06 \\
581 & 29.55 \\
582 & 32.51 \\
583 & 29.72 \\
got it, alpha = 0.33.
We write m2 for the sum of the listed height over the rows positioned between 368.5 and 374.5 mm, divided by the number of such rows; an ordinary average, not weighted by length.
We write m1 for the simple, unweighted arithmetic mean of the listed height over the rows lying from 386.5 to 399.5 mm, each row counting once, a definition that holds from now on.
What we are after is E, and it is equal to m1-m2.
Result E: -6.4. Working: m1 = 28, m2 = 35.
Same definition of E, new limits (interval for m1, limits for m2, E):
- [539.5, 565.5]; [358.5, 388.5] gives 1.6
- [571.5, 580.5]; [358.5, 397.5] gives 0.0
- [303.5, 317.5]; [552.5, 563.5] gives 3.5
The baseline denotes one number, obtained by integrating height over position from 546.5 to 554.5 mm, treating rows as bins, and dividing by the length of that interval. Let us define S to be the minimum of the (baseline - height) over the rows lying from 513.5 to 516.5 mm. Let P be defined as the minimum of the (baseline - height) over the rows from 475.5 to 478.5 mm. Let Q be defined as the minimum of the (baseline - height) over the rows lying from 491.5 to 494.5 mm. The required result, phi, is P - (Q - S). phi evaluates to -9.2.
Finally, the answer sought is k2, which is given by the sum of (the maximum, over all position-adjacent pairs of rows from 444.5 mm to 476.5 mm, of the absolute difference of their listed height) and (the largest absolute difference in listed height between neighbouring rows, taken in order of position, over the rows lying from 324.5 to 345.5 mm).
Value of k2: 10.4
